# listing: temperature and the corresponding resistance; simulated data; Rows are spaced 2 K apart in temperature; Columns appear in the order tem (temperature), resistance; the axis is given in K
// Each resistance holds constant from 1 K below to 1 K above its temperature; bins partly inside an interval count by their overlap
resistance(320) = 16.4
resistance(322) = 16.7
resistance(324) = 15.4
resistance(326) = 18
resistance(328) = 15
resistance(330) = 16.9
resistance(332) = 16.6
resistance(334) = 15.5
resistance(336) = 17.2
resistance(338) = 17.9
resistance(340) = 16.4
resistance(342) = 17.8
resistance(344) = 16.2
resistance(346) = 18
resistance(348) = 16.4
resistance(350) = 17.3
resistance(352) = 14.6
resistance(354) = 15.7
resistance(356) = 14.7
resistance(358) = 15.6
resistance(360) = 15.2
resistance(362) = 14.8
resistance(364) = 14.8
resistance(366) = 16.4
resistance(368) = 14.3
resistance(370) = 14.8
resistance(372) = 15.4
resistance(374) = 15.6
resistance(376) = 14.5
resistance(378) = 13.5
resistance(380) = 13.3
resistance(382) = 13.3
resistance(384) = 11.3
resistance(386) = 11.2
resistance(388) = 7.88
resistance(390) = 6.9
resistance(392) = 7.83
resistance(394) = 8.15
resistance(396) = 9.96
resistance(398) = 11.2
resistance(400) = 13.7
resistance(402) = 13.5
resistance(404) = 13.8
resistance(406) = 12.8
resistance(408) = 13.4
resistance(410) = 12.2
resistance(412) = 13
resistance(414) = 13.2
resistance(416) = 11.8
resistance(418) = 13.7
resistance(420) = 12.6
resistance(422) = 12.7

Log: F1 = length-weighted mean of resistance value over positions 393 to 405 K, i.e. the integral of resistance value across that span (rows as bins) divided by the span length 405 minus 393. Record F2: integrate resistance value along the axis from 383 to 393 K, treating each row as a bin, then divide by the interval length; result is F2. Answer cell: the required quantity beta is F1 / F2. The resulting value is 1.30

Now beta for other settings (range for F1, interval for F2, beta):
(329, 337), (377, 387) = 1.32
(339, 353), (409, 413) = 1.32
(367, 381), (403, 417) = 1.12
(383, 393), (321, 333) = 0.55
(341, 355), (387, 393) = 2.20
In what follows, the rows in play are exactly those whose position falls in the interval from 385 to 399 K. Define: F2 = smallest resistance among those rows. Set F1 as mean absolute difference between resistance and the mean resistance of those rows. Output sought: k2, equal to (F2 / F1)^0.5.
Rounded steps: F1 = 1.52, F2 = 6.9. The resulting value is 2.13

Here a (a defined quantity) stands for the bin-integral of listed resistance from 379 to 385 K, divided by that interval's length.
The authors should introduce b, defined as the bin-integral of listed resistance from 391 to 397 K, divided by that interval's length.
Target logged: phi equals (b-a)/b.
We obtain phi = -0.46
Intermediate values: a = 13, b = 8.6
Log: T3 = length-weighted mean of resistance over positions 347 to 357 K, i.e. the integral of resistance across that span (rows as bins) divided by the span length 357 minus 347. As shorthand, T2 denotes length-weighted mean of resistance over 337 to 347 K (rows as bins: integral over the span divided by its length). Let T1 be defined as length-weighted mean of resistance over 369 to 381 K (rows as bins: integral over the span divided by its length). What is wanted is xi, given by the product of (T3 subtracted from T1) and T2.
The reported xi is -21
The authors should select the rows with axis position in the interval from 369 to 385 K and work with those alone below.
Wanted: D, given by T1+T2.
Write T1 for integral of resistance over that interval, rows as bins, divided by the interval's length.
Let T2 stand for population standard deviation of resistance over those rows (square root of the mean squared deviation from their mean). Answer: 15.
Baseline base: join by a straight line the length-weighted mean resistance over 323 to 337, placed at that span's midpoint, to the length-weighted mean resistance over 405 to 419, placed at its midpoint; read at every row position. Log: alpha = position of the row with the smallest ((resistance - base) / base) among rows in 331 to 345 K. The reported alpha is 334 K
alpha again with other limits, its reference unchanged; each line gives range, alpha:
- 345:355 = 352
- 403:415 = 410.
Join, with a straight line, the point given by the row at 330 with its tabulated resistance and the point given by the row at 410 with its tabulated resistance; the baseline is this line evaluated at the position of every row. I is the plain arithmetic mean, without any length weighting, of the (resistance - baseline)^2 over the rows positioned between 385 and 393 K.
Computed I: 27.2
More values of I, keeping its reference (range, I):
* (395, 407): 2.6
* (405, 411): 0.4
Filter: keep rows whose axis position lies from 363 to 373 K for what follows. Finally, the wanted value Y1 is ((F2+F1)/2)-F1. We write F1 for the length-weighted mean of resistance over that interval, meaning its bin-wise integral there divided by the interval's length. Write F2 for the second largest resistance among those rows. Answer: 0.13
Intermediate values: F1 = 15.1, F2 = 15.4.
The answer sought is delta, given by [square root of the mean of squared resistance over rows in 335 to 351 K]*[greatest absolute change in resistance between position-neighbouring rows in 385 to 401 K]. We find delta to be 57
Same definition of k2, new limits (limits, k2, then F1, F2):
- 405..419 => 4.77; 0.52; 11.8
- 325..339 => 4.12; 0.88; 15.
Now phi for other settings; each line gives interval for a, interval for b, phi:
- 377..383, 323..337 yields 0.18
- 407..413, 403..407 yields 0.03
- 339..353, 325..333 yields 0.00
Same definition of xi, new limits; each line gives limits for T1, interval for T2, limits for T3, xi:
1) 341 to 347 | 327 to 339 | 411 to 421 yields 74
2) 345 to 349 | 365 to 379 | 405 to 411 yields 66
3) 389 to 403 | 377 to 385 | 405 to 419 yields -35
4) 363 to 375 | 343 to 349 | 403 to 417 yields 39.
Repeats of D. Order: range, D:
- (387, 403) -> 12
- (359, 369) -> 16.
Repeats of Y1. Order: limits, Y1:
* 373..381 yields 0.14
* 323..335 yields 0.33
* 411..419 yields 0.14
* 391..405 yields 1.27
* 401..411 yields 0.18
